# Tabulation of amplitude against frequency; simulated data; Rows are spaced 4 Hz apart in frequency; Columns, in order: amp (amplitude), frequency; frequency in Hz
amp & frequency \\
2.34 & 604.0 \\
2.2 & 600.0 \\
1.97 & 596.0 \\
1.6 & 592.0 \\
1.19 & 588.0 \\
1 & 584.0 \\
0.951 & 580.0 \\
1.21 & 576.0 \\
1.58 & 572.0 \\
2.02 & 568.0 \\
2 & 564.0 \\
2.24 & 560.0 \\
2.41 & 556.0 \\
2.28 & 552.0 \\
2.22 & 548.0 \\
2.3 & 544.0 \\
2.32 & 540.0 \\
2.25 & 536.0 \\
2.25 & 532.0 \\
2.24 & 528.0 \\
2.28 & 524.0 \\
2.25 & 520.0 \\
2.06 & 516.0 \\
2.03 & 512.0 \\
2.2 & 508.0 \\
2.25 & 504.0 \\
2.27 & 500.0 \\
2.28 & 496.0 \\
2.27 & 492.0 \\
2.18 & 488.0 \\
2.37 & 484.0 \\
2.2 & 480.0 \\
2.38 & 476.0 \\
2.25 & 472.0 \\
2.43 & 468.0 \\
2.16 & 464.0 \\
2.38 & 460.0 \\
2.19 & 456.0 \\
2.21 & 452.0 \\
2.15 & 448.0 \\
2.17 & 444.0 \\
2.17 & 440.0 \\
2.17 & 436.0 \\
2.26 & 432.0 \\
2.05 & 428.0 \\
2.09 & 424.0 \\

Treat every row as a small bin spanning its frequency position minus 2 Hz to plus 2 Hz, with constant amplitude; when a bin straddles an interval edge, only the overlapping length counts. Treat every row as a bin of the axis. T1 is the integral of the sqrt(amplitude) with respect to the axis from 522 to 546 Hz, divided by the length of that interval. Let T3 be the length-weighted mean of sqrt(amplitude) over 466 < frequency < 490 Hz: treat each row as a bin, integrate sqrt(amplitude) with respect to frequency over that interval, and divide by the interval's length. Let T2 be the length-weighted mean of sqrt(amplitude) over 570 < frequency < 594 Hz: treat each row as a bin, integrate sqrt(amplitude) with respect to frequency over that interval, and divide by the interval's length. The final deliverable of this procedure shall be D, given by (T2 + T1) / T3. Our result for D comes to 1.73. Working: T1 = 1.51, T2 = 1.11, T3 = 1.517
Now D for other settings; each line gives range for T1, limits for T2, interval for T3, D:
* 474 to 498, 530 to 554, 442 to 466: 2.03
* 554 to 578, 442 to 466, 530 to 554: 1.90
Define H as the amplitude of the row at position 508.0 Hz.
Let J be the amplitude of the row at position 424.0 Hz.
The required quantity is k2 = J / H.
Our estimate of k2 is 0.95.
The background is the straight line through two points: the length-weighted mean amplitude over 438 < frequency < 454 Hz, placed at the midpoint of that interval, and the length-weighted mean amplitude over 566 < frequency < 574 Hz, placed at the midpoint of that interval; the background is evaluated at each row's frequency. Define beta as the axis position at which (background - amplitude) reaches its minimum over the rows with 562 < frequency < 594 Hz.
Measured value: 568.0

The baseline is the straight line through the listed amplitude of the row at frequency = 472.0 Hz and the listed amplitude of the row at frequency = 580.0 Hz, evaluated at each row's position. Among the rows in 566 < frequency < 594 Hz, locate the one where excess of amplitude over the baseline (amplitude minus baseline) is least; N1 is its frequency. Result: 580.0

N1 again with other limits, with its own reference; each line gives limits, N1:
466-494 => 472.0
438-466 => 440.0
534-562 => 536.0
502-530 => 512.0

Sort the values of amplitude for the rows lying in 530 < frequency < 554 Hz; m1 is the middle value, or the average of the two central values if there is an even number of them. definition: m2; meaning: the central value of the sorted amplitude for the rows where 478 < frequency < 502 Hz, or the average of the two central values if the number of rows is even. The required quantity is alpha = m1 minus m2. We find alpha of 0.0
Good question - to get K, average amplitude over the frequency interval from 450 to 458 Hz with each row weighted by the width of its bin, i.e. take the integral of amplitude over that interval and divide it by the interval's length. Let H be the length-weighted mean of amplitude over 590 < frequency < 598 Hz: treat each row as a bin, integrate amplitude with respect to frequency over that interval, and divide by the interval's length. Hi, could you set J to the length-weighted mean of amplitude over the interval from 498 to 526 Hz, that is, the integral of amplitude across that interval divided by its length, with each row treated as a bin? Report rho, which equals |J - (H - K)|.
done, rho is 2.6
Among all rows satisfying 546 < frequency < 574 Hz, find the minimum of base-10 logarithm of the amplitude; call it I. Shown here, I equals 0.20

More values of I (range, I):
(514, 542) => 0.31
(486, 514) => 0.31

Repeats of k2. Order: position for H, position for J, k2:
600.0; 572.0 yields 0.72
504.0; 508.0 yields 0.98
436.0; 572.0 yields 0.73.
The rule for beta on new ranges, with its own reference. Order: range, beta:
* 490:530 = 524.0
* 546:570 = 556.0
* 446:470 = 468.0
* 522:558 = 556.0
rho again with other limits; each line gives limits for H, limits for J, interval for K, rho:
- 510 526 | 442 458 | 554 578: 1.9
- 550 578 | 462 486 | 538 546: 2.6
